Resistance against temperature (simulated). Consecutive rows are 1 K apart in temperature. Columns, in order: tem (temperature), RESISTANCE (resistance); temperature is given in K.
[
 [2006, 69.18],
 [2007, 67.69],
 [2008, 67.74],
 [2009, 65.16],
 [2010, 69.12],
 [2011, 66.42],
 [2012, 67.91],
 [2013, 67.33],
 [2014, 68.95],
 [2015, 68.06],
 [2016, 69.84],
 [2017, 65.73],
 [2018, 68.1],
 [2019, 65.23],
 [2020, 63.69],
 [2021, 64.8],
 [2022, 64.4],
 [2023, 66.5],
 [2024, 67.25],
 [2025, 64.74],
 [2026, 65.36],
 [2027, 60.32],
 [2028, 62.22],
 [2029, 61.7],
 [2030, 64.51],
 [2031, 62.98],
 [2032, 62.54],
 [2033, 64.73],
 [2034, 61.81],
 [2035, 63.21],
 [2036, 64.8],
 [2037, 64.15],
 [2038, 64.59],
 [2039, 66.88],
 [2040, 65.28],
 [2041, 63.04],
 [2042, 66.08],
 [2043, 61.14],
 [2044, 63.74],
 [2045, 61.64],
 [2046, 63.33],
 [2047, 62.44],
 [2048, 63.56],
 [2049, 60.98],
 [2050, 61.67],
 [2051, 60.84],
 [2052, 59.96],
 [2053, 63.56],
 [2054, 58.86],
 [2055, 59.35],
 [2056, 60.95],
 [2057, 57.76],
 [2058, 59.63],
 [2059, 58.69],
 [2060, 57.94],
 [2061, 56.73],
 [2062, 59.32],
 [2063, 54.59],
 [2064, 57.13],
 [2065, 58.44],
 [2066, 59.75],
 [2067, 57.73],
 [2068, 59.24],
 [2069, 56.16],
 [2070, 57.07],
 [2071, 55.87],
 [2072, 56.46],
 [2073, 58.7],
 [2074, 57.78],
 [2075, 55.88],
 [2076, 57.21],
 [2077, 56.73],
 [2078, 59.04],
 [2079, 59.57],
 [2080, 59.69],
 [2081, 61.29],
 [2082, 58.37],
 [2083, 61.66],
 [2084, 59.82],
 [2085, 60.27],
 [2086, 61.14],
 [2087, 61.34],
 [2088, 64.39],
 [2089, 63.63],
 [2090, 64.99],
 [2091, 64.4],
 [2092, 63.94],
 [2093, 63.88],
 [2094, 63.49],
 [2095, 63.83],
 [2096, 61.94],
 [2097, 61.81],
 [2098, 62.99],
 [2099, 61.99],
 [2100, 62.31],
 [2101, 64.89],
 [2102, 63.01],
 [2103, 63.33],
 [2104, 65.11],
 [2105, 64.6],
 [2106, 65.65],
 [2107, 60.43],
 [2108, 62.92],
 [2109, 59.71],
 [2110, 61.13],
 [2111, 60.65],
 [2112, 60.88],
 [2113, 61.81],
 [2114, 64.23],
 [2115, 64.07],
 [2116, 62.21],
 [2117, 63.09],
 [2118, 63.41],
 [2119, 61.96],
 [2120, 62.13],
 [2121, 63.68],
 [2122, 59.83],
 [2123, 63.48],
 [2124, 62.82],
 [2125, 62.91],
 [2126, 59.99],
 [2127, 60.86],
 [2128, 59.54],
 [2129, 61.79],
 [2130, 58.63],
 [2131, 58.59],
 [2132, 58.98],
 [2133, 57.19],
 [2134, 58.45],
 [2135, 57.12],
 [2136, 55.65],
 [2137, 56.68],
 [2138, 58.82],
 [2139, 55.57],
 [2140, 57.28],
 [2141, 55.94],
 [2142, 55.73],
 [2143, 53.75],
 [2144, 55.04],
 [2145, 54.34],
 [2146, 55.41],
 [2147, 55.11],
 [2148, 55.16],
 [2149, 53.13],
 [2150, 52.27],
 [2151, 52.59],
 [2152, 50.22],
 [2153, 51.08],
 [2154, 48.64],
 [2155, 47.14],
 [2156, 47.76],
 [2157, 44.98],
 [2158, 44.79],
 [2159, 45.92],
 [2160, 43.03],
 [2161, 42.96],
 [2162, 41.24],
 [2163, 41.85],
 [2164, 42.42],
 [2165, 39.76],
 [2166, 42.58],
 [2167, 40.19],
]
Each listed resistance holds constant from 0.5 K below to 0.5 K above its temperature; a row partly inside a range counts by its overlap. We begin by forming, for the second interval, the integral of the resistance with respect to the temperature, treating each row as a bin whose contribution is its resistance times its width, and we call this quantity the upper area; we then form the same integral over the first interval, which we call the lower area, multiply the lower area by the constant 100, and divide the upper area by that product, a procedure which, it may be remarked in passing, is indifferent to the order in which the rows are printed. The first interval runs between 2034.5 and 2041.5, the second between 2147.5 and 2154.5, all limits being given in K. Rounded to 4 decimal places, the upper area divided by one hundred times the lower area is 0.0080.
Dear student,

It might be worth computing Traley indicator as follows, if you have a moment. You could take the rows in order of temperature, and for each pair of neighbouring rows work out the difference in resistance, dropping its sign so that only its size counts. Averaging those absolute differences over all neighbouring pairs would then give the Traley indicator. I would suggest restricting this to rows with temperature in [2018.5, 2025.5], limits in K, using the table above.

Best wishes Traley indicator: 1.40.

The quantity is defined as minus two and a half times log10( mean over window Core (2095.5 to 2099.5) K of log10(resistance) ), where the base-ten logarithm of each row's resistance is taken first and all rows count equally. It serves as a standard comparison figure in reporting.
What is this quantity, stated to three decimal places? -0.634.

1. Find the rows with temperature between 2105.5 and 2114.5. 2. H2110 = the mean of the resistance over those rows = 61.9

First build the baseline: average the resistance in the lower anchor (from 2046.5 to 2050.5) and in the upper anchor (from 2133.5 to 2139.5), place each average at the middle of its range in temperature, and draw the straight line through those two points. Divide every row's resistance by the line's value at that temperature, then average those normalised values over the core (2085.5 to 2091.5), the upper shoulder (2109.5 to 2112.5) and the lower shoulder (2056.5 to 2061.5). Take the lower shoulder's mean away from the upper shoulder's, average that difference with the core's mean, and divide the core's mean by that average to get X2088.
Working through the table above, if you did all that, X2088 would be 1.83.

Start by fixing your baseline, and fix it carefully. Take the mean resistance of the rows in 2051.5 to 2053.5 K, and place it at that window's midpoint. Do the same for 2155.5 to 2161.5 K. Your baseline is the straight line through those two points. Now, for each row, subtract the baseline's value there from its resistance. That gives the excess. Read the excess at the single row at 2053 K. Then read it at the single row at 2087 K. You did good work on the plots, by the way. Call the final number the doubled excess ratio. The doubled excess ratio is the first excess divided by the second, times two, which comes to 0.74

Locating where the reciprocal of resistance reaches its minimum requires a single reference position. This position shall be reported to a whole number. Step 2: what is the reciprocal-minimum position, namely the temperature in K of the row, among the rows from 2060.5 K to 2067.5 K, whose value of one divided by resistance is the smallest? 2066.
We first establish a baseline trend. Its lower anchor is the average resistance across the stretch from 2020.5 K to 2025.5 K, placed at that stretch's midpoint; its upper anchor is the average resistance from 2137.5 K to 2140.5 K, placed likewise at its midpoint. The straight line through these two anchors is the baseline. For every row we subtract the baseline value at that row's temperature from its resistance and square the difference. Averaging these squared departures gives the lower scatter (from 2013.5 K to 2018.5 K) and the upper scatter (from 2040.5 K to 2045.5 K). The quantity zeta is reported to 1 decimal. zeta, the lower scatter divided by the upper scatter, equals 1.6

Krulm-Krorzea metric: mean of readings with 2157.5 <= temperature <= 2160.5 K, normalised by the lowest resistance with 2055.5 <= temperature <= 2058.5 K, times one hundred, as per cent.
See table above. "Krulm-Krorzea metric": 77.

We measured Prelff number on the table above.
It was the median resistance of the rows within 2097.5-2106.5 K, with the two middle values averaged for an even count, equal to 63.3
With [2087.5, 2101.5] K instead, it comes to 63.7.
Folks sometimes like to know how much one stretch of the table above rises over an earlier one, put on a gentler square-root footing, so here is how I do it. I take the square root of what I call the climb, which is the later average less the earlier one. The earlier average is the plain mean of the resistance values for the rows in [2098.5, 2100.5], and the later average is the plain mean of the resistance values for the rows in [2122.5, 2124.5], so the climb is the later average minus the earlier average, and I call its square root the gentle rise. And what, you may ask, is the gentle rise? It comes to 1.00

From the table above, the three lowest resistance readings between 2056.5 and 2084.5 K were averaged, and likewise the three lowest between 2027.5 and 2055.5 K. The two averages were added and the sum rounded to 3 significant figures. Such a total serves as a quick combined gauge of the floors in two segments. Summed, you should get 115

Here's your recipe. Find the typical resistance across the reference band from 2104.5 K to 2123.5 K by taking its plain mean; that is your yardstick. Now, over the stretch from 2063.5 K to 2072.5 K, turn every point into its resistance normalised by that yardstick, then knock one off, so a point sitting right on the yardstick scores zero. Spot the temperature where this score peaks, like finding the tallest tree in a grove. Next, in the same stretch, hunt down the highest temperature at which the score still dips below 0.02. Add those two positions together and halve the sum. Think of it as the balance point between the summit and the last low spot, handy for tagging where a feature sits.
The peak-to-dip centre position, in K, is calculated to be 2069.0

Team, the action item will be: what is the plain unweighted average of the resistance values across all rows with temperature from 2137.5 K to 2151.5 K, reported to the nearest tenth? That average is 55.0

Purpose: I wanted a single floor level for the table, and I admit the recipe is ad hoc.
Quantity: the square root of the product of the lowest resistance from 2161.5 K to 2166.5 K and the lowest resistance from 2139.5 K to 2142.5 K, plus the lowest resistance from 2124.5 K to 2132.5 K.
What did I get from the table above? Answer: 106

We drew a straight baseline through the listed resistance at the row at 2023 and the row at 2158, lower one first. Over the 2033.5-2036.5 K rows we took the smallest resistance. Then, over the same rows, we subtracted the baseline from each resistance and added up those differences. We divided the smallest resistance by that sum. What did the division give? -16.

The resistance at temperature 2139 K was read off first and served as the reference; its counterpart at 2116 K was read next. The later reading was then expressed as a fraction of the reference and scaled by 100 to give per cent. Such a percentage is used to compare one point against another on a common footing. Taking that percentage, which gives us 112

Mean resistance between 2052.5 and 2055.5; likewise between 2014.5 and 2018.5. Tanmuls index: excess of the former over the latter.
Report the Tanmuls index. -7.3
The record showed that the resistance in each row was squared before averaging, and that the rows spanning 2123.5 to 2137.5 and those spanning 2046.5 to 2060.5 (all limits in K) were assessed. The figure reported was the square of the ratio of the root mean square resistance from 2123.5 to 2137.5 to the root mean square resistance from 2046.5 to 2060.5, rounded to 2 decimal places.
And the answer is 0.96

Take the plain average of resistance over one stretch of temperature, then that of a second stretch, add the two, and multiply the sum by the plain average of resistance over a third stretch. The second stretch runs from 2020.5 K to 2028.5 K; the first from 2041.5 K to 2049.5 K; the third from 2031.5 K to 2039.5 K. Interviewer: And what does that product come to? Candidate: 8159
